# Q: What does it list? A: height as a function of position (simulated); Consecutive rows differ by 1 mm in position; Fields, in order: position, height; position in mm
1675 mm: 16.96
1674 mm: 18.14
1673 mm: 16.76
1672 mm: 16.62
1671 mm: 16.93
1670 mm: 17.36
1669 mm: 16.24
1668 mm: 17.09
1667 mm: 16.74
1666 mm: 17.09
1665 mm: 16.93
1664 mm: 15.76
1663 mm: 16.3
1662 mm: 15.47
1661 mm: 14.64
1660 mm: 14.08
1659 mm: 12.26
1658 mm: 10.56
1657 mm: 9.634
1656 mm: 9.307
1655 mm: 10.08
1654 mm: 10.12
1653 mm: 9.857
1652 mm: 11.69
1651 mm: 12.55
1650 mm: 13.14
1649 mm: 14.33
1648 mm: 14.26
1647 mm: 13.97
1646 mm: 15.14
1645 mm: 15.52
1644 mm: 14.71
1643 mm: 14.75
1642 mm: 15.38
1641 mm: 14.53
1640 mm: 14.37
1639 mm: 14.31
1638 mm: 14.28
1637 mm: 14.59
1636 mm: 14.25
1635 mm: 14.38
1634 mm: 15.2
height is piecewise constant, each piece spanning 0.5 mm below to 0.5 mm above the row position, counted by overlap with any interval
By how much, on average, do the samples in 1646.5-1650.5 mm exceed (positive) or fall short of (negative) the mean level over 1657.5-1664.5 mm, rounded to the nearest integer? 0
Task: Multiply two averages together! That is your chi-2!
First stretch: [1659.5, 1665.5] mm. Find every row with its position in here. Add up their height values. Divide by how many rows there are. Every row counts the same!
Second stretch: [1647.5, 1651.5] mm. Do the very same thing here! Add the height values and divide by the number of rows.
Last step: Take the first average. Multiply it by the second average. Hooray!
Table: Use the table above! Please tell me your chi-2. 211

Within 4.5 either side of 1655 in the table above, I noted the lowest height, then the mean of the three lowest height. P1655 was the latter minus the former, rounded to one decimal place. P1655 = 0.3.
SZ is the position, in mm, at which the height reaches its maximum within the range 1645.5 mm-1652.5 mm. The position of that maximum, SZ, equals 1646 mm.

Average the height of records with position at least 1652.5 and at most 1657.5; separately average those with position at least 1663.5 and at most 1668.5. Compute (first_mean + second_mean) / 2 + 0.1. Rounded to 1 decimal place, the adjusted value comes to 13.4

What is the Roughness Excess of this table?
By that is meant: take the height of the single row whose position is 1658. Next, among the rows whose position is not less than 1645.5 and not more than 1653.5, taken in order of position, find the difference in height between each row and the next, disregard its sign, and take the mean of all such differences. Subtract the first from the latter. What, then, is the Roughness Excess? -10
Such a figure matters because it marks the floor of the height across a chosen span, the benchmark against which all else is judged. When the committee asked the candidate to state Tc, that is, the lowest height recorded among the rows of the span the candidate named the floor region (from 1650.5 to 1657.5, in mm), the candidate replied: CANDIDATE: 9.307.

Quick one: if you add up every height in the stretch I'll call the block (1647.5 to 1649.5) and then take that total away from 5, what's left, -24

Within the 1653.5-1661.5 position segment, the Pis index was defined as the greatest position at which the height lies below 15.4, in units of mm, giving 1661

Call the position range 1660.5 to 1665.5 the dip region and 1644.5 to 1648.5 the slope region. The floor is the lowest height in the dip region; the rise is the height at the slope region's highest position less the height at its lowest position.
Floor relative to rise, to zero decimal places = -12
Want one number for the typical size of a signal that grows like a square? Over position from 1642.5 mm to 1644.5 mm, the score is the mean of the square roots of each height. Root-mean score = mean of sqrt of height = 3.8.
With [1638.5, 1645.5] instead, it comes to 3.8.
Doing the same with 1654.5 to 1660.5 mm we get 3.3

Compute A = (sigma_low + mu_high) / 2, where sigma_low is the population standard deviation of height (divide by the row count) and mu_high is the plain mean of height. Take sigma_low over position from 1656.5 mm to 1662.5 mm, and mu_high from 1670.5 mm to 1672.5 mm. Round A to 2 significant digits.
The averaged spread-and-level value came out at 9.5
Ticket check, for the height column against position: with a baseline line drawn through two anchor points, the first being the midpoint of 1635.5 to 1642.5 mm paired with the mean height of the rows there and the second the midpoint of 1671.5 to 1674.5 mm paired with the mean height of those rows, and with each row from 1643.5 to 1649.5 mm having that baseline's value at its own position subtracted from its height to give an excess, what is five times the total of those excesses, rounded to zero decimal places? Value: -14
